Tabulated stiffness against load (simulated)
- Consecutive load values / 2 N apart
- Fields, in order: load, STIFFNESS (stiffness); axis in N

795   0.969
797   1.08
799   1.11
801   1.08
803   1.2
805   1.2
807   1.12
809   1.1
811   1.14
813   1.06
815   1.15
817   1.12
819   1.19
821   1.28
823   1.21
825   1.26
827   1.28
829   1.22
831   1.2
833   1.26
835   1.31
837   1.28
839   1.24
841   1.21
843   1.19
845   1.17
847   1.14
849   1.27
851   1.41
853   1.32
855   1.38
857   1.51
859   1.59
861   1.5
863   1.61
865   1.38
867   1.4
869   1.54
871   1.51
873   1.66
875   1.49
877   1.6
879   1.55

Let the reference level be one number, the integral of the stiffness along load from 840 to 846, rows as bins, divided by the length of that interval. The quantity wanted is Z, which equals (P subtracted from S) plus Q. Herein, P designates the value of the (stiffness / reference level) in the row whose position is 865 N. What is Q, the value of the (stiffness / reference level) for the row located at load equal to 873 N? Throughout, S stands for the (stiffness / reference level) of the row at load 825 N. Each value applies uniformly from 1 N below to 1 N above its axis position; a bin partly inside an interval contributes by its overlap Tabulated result 1.29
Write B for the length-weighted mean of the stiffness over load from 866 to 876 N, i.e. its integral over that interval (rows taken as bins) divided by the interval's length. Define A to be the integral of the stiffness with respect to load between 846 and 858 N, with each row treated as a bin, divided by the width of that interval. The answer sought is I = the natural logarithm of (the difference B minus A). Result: -1.7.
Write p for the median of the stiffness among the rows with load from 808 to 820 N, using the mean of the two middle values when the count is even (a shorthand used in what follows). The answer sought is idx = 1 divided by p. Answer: 0.88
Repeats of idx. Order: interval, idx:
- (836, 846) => 0.83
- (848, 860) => 0.72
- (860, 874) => 0.66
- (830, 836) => 0.79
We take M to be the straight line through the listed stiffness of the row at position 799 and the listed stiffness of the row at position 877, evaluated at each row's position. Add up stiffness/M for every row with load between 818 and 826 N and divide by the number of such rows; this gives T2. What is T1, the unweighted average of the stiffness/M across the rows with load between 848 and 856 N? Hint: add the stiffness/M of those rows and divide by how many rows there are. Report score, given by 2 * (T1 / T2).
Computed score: 1.9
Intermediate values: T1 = 0.93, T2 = 0.98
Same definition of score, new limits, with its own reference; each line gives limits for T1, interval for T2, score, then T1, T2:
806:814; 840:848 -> 2.2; 0.94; 0.85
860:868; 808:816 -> 2.1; 0.97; 0.93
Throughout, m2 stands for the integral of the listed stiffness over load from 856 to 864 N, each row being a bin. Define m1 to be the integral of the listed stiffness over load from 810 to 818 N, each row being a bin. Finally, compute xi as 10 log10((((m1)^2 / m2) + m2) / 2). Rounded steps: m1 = 8.9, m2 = 12.4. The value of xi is 9.7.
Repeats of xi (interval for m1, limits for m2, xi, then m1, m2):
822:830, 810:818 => 10.0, 9.9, 8.9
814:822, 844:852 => 9.8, 9.5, 10.0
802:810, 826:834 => 9.7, 9.2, 9.9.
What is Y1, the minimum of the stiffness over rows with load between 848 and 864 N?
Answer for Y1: 1.27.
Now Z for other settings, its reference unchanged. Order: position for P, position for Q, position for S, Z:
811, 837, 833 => 1.18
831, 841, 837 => 1.08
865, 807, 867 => 0.96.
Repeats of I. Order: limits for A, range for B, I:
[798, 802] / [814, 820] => -2.8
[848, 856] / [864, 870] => -2.4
